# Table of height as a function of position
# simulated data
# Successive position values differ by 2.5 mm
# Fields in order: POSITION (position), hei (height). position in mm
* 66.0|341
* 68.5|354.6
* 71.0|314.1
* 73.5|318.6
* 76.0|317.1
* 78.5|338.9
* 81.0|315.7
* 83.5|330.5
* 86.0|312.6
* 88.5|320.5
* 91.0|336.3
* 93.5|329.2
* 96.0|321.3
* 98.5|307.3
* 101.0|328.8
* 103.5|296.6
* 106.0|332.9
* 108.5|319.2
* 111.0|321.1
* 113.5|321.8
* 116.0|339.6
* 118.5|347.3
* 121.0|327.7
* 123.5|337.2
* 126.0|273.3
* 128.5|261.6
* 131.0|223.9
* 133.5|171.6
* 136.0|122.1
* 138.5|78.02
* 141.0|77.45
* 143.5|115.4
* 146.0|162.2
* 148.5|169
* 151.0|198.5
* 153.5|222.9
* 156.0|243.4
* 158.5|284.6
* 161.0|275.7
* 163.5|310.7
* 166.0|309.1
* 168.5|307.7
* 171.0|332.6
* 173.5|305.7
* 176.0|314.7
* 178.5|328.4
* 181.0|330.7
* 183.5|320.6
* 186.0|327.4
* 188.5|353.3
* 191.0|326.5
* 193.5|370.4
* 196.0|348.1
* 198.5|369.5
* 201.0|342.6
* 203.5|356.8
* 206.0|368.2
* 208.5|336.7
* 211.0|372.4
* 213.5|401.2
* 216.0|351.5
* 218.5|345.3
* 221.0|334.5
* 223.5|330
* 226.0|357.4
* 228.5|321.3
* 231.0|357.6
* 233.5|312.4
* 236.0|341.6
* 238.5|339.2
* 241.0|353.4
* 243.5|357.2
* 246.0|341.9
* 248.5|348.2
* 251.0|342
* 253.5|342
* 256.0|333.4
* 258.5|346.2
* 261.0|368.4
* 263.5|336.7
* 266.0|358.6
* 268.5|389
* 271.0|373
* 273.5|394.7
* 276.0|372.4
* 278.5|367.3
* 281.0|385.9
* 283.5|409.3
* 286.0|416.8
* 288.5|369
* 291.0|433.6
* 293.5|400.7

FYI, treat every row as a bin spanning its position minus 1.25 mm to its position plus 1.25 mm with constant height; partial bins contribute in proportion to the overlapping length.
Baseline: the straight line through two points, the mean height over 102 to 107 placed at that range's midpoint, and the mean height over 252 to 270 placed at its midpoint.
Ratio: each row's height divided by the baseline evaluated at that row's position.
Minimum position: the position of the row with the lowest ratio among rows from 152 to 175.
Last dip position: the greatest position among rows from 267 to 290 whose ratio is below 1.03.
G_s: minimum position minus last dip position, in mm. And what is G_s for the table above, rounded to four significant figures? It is -135.0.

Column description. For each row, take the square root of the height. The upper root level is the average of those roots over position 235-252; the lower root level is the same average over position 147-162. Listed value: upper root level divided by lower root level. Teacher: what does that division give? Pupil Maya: 1.23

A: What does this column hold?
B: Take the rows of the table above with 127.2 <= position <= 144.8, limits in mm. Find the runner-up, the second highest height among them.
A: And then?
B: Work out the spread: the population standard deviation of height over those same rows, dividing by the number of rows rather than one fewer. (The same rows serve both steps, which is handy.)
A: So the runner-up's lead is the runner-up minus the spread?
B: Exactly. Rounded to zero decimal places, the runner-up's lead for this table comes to 158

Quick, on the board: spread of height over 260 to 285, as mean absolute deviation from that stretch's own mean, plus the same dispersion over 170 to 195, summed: 28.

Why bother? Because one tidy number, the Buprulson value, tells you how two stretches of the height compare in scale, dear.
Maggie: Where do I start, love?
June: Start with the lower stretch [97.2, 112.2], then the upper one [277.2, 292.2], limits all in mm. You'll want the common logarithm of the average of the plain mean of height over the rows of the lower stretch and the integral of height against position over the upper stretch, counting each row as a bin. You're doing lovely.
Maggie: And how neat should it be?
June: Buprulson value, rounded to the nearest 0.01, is 3.50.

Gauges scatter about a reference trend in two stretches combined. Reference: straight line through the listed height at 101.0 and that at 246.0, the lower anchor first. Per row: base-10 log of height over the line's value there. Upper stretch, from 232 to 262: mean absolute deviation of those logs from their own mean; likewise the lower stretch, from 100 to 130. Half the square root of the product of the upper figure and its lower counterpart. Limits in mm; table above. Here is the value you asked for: 0.0090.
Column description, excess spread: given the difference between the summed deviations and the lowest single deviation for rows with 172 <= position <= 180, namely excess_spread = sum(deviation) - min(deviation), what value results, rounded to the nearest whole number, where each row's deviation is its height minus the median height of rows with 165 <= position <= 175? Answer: 26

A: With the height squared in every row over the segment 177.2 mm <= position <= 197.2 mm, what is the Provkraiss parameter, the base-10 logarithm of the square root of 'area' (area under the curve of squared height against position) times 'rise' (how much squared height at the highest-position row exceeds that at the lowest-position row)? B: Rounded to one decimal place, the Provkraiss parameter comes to 5.2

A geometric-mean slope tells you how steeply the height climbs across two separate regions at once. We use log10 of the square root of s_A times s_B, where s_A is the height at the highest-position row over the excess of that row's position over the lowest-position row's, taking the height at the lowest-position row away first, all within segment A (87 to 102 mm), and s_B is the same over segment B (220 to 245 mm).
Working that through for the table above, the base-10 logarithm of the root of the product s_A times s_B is -0.1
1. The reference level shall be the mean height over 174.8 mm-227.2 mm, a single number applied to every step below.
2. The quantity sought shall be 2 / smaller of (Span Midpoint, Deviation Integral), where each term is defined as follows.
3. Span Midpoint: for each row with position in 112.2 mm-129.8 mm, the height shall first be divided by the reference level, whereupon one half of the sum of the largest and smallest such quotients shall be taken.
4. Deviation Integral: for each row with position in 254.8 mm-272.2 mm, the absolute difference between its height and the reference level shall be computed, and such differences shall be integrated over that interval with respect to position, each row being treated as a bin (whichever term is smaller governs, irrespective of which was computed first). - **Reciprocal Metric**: 2.28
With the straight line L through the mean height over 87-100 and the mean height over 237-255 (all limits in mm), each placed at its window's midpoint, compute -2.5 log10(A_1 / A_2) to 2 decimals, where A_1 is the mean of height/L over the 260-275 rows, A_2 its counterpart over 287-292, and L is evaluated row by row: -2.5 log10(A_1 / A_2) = 0.08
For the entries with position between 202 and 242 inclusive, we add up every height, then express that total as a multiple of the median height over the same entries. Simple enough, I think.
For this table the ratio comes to 16.01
